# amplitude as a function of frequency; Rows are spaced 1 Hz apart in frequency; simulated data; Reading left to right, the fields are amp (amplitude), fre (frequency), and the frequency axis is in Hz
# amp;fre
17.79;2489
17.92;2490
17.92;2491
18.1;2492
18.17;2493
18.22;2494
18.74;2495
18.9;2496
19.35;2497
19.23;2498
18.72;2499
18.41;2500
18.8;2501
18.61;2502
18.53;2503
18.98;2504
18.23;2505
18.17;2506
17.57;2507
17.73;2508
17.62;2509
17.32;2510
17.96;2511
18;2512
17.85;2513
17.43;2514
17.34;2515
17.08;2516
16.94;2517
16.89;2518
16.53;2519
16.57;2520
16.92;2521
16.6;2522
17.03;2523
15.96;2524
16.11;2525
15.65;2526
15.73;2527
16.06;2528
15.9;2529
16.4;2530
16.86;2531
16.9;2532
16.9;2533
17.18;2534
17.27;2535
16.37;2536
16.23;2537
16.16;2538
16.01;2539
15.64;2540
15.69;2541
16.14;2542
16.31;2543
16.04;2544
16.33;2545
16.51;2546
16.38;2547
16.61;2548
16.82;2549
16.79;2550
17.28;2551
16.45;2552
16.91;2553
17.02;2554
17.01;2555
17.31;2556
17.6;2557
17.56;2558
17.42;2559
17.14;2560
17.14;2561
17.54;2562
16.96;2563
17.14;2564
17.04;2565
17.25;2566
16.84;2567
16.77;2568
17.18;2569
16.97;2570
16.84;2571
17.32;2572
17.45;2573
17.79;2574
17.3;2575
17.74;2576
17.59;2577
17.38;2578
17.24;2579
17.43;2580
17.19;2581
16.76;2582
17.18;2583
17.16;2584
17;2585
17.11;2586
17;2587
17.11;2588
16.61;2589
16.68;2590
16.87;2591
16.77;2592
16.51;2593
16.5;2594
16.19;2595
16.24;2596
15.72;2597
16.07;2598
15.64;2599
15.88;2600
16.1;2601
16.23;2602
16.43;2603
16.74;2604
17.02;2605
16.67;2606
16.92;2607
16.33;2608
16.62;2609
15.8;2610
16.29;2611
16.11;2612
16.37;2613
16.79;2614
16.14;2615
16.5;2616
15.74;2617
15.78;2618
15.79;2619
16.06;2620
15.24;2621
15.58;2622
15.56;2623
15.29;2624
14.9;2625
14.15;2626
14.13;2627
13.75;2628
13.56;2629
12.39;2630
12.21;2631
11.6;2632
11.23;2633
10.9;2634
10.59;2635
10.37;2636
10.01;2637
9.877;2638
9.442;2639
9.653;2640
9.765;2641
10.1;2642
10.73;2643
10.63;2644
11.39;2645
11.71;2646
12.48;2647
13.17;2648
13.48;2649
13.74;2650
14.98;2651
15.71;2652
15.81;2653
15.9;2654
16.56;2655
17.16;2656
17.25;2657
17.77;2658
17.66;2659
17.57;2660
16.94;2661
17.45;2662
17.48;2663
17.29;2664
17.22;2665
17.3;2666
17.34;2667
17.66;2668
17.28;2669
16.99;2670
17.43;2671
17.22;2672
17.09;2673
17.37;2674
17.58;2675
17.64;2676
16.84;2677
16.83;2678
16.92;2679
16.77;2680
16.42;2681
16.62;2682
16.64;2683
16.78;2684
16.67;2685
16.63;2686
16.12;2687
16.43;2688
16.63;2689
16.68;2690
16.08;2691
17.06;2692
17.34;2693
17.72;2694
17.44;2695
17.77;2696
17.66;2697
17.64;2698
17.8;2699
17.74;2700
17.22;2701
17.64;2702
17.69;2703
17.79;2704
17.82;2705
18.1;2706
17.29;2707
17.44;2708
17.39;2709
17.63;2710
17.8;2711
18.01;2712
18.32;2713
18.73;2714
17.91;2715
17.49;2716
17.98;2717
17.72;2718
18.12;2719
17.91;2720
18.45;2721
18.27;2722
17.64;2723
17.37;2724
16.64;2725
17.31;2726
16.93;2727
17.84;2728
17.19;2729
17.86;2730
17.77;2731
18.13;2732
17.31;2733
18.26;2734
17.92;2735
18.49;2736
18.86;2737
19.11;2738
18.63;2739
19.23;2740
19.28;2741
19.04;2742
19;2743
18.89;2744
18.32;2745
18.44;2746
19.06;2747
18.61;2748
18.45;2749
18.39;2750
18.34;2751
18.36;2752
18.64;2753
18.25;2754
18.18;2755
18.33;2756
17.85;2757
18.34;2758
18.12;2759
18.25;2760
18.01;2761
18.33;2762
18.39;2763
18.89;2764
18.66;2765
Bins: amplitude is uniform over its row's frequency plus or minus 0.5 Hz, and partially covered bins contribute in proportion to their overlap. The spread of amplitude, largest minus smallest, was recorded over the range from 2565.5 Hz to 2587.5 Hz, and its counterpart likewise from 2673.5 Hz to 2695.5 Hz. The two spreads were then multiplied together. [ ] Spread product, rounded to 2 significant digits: 1.7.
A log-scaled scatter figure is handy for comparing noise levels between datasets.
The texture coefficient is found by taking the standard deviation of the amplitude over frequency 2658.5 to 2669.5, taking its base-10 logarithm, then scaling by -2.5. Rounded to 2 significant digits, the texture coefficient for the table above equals 1.7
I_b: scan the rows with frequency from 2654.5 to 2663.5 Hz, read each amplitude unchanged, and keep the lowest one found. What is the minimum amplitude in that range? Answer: 16.56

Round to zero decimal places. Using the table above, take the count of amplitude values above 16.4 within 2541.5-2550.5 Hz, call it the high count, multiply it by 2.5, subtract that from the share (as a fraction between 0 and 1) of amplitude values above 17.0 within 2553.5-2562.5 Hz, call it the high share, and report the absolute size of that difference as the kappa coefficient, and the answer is 9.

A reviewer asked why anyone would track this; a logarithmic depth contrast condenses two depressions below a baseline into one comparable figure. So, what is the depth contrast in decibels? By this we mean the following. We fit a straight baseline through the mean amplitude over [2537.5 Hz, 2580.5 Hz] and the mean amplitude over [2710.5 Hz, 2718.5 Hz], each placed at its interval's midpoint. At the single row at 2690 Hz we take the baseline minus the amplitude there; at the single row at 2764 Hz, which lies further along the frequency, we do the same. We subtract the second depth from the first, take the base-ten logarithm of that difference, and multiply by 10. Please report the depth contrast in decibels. 2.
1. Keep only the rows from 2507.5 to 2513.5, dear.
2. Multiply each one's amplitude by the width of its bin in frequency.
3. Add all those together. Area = 106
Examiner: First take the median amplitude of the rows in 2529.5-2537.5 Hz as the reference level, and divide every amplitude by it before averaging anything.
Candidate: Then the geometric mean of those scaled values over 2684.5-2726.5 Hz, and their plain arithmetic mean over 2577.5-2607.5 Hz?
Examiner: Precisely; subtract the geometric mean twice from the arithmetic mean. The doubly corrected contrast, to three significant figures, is -1.08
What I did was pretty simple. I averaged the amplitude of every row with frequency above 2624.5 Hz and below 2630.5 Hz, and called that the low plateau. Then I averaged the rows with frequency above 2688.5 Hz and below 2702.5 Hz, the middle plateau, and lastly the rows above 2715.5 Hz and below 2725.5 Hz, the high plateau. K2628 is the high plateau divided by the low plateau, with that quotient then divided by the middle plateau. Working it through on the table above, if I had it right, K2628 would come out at 0.074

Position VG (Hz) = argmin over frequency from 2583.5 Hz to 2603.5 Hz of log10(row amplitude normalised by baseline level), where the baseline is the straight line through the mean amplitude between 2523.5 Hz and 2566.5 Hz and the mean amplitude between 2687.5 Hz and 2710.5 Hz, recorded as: 2599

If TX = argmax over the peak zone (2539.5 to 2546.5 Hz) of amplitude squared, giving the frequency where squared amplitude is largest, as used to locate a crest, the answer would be 2546 Hz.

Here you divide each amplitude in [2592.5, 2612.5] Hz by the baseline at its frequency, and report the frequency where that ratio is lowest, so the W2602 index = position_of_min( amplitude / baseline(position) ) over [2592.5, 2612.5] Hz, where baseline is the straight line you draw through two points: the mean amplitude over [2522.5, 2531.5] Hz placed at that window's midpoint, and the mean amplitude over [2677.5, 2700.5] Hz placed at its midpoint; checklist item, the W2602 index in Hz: 2599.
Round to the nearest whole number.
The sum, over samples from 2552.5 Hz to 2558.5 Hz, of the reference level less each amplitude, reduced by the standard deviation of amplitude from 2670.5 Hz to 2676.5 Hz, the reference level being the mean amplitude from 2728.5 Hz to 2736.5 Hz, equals 4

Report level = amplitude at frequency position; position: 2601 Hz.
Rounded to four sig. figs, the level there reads 16.10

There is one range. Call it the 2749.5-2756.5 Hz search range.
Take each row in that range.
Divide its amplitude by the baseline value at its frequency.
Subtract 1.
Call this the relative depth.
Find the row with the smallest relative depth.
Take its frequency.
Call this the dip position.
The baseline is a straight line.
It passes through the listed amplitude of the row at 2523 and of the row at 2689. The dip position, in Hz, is 2755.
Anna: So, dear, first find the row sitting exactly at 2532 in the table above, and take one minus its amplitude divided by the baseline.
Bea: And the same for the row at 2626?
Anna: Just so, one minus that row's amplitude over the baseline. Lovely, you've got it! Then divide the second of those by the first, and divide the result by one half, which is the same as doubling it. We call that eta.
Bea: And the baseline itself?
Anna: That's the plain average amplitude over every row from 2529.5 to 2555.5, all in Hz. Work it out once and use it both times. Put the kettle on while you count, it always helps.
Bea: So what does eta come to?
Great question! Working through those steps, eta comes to -14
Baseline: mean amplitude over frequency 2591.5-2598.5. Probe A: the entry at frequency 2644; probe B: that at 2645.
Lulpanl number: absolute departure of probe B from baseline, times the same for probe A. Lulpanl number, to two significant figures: 28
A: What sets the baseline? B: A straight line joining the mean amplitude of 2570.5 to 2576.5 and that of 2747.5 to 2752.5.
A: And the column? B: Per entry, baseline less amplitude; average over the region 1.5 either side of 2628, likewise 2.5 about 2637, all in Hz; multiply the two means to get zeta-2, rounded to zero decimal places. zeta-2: 30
